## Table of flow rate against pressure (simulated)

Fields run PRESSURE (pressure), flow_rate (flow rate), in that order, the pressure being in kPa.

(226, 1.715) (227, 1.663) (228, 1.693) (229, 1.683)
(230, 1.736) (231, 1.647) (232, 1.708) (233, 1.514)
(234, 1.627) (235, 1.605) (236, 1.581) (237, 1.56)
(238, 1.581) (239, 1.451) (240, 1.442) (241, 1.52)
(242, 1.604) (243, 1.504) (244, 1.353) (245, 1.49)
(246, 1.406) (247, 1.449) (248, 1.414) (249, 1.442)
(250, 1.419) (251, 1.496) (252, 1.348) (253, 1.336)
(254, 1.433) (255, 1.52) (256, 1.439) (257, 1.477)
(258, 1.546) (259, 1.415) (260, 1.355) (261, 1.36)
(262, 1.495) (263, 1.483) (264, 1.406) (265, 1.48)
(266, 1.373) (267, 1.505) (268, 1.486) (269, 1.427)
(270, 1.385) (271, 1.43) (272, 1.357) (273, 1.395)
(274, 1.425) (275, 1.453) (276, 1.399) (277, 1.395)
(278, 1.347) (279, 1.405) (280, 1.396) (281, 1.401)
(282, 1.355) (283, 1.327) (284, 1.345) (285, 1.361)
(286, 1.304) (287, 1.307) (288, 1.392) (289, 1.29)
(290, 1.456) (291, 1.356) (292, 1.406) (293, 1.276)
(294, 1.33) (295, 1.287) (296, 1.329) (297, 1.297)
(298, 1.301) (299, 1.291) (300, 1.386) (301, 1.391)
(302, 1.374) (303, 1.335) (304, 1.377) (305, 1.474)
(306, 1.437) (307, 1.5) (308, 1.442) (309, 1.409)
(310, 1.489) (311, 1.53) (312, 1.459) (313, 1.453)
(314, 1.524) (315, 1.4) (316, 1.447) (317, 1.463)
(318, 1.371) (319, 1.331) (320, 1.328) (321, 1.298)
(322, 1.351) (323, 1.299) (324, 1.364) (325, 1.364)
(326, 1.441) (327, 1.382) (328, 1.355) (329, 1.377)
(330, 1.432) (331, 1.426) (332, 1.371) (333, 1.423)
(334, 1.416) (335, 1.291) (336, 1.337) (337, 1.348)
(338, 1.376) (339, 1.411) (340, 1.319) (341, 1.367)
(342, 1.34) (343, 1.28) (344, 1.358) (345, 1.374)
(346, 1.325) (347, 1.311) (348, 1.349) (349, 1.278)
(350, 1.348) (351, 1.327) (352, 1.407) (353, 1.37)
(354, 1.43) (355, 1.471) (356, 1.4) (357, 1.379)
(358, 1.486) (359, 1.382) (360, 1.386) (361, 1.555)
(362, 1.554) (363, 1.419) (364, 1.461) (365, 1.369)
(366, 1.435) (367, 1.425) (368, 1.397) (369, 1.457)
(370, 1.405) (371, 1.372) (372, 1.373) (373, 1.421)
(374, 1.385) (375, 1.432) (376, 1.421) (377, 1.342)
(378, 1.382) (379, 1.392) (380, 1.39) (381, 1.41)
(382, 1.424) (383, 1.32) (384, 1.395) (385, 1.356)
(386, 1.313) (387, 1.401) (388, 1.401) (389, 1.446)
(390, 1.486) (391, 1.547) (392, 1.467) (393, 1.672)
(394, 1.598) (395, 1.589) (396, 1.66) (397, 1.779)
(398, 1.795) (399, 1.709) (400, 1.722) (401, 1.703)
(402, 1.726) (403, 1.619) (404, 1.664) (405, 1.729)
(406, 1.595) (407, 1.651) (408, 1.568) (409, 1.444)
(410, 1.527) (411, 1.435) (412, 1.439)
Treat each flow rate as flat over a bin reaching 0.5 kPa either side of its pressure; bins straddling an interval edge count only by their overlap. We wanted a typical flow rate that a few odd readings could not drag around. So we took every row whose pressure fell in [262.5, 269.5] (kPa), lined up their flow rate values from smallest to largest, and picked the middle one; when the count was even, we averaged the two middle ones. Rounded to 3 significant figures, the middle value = 1.48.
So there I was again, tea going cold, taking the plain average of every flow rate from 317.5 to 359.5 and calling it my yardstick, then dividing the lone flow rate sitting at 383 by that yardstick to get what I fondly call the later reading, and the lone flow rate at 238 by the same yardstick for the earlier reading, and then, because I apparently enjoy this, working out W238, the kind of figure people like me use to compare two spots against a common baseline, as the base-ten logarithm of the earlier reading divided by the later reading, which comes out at 0.078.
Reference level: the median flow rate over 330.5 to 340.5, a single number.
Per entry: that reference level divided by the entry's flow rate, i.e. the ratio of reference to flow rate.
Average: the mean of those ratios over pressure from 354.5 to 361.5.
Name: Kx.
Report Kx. 0.96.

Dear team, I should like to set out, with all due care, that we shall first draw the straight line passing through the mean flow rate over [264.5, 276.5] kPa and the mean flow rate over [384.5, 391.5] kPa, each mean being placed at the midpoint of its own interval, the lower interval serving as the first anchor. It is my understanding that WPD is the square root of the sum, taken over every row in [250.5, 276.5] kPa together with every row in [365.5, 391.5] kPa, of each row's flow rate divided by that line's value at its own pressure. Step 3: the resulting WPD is 7.20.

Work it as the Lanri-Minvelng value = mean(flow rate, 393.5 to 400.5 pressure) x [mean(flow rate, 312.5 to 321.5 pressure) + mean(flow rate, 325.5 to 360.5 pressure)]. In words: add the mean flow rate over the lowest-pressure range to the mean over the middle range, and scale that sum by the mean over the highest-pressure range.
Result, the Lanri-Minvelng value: 4.70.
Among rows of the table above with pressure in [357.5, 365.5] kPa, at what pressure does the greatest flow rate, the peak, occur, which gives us 361 kPa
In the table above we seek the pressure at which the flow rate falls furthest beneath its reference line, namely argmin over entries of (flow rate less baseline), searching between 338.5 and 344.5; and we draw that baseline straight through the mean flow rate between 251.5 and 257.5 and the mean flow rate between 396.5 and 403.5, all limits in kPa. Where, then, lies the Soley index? 343 kPa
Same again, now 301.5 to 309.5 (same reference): 303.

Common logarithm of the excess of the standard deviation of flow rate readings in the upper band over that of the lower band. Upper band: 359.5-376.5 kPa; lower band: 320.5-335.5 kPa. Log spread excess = -2.23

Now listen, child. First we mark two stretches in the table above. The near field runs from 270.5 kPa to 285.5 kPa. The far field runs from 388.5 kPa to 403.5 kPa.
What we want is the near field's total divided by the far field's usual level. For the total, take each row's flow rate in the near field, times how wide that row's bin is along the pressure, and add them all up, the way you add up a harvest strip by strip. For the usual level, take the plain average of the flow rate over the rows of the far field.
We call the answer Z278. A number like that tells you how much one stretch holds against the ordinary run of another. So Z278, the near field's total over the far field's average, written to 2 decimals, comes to 12.72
